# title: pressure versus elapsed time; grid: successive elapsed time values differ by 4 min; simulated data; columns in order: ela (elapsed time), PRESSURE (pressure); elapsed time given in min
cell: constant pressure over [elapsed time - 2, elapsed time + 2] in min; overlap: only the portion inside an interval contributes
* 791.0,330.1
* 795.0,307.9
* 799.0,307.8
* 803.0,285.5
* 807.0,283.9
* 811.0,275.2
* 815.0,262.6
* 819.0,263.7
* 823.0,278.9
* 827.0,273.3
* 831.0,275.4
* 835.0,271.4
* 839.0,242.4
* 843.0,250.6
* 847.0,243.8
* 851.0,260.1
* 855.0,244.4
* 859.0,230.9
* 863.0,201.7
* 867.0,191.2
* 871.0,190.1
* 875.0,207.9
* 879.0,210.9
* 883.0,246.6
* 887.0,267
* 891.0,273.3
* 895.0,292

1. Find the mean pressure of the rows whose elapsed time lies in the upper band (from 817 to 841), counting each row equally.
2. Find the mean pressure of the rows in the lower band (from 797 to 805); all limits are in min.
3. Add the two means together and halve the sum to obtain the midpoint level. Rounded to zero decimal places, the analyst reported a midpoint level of 282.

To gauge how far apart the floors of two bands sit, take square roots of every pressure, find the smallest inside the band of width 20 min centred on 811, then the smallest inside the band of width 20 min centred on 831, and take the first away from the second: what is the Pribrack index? -0.64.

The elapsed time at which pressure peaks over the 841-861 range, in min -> 851.0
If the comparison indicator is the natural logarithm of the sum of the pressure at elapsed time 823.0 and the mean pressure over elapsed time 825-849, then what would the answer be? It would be 6.29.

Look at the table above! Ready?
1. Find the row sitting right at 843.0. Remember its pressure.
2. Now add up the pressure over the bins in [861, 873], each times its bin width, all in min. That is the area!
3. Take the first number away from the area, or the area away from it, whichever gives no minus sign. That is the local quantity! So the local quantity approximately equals 2081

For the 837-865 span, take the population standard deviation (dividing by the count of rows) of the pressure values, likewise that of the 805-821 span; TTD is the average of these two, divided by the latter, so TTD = 1.49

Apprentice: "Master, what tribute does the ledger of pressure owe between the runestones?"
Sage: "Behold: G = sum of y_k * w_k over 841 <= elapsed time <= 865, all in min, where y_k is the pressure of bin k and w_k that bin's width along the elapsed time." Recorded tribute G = 5726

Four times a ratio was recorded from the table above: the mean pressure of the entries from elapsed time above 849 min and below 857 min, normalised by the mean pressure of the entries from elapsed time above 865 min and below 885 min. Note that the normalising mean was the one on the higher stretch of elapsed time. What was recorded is 4.8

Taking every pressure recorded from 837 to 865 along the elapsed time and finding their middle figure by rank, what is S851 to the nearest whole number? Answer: 244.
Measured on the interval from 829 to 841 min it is 271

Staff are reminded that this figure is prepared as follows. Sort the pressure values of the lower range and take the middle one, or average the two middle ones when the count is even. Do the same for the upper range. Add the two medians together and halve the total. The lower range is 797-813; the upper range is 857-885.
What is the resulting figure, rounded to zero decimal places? 246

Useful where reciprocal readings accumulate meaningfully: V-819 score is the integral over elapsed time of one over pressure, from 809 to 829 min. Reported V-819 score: 0.074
